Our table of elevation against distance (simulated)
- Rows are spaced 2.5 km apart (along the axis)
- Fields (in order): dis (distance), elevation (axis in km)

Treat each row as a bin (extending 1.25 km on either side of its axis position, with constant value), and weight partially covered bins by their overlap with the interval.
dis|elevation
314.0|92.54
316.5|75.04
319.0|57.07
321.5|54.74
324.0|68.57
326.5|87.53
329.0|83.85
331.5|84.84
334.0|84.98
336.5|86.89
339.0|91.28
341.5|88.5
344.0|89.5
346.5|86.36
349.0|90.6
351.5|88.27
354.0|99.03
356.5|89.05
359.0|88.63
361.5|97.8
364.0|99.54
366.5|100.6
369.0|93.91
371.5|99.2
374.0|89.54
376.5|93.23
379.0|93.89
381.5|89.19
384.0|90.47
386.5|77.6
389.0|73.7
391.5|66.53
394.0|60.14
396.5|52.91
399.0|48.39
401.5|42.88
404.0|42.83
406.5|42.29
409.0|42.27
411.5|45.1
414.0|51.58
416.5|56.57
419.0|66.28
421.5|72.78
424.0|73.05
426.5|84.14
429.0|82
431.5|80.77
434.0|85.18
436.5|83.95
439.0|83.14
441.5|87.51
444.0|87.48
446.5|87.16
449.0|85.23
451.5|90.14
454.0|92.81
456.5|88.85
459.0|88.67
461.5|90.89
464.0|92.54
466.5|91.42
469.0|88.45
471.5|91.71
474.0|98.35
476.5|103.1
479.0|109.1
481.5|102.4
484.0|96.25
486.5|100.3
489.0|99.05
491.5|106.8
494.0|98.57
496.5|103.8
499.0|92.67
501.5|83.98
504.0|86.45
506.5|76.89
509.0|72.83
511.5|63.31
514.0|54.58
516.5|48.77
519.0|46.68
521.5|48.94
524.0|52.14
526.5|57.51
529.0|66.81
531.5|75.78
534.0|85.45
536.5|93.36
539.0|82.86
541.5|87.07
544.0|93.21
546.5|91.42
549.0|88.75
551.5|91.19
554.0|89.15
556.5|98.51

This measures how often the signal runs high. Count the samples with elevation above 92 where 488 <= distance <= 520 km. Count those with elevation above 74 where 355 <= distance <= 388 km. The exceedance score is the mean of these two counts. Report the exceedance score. 9.0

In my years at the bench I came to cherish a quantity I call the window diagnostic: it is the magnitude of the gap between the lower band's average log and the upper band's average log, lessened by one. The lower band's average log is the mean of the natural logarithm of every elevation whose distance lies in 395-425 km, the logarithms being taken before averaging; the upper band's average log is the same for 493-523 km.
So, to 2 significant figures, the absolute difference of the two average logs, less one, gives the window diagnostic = -0.70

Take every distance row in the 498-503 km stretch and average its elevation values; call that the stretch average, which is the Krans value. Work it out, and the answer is 88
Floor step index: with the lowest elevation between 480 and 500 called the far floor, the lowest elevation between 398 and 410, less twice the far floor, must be -143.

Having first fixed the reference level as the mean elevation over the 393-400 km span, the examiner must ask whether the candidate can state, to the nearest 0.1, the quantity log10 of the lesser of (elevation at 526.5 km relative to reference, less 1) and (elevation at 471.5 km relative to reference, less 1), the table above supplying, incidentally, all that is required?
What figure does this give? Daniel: -1.2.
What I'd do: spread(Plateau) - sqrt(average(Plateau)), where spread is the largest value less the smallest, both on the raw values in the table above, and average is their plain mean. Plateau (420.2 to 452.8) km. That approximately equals 8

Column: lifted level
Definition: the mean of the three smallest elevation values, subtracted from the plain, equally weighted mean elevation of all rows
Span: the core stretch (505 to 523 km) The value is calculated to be 11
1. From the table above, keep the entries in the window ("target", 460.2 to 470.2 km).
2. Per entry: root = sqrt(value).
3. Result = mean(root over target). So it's 9.5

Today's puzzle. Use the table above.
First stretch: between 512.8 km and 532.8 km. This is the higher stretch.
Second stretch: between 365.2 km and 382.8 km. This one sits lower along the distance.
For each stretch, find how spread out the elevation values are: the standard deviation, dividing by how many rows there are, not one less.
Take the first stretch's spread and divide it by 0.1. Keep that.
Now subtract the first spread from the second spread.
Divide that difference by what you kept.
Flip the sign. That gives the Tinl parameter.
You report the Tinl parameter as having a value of 0.057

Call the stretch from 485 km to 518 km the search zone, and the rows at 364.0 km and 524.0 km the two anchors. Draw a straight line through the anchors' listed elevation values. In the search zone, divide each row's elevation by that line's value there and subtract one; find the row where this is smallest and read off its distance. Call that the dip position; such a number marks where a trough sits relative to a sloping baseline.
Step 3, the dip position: 516.5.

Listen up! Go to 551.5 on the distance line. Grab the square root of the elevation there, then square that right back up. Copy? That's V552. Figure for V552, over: 91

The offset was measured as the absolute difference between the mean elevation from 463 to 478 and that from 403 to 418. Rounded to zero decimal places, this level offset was 47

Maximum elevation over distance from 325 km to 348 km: 91.28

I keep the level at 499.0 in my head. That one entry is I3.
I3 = 92.67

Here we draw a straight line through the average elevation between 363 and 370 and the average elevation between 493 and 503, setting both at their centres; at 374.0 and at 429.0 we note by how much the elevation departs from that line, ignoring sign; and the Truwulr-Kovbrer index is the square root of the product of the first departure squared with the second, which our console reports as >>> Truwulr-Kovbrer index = 32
